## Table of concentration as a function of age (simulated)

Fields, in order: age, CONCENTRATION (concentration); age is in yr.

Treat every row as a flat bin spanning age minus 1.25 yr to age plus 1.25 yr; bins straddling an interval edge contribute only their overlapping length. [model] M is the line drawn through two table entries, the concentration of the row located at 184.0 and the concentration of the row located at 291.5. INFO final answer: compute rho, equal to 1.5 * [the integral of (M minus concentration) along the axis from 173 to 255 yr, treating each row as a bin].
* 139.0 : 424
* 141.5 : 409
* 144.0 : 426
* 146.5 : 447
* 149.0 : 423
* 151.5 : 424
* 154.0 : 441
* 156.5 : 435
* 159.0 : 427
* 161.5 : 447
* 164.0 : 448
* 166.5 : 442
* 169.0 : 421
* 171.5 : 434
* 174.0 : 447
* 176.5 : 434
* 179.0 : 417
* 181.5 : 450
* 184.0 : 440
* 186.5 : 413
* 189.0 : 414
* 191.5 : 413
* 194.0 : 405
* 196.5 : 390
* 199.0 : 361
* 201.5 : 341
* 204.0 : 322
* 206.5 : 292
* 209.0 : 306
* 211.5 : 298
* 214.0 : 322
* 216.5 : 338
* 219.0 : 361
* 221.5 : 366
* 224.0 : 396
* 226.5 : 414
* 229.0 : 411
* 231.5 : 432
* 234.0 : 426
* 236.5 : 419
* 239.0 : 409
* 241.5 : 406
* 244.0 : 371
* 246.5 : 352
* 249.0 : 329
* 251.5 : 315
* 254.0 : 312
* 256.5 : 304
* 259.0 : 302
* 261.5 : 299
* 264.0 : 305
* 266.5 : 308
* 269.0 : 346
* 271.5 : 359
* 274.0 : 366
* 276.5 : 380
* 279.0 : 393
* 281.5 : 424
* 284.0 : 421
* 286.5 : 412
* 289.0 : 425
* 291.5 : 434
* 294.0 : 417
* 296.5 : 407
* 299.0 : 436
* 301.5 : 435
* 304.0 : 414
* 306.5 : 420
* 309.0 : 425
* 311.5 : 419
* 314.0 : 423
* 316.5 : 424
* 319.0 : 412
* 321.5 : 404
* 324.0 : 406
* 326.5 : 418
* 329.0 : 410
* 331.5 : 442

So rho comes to 7241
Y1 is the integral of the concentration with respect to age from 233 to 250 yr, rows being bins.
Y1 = 6591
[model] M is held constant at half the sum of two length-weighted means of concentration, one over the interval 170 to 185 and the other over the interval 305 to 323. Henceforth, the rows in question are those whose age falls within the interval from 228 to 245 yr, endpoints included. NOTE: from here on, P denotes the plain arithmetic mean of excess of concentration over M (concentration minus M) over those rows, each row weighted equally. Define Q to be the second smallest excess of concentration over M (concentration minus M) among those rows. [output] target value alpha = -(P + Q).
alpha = 38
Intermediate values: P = -17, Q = -21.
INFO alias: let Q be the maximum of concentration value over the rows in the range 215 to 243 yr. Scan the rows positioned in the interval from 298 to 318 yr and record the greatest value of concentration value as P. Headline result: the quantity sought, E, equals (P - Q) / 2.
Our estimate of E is 2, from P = 436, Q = 432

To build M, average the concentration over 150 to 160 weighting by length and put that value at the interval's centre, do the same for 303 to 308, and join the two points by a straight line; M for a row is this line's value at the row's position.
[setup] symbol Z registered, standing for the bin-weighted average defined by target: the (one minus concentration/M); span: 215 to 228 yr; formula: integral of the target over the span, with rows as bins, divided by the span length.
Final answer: 0.12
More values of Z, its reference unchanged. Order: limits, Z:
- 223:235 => 0.02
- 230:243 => 0.02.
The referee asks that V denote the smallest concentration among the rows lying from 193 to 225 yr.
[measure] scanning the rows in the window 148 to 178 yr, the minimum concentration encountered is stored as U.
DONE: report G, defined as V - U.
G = -129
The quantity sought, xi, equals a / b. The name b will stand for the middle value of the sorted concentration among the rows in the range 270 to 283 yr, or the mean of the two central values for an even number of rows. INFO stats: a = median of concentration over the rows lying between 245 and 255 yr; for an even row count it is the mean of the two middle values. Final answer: 0.8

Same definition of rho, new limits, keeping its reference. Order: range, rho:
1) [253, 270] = 3196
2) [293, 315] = 379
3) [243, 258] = 2406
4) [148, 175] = 238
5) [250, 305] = 5099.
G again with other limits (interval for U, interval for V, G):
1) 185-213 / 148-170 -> 129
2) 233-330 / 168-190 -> 114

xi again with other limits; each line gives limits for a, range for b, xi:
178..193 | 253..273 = 1.4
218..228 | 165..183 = 0.9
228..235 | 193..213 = 1.3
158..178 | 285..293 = 1.0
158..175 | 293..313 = 1.1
